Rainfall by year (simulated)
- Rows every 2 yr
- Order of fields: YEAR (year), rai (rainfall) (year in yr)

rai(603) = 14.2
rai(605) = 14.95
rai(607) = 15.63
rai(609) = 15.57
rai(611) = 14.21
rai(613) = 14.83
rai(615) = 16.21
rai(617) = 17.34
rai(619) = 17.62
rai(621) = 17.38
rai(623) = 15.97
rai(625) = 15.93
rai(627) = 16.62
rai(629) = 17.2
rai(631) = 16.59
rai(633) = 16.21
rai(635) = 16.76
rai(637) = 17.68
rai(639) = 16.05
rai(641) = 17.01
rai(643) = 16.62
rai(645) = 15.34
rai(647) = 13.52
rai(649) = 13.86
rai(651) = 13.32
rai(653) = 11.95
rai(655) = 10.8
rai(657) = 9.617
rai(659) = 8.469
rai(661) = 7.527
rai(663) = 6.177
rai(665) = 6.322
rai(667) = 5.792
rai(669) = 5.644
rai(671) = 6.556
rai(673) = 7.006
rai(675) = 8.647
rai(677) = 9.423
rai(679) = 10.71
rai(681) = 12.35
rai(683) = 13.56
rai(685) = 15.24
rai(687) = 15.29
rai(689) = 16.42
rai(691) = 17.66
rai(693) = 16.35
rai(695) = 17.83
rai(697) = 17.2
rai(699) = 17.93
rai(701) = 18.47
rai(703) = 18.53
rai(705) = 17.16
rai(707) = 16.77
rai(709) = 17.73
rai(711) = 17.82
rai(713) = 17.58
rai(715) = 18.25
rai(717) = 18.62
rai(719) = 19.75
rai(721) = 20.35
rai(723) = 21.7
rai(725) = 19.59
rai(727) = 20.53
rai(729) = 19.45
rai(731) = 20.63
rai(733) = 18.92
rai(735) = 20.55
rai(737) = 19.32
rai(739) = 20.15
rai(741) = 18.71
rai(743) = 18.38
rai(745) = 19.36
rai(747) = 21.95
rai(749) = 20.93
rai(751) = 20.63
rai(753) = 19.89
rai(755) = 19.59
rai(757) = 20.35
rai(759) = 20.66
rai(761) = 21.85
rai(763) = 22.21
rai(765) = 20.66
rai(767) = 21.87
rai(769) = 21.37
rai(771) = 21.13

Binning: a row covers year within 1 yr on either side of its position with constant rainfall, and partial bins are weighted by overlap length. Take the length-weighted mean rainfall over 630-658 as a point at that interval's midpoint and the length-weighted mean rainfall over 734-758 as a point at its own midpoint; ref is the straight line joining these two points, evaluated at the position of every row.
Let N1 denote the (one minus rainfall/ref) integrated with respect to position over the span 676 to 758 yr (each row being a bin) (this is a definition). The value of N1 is 2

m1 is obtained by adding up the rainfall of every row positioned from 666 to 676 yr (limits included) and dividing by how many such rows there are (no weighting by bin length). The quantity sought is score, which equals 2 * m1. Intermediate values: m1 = 6.7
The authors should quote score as 13.5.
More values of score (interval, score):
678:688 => 26.9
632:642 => 33.5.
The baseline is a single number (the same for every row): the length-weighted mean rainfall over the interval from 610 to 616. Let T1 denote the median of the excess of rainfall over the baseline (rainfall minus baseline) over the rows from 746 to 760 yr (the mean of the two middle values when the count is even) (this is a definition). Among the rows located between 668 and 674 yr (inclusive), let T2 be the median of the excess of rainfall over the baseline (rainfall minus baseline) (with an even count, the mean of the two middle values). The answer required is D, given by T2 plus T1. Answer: -3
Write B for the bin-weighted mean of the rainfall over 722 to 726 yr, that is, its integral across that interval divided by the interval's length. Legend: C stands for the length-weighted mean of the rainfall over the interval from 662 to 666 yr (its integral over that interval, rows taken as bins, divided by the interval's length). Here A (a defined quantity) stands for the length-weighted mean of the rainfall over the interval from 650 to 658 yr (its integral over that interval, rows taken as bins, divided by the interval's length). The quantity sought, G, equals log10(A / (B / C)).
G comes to 0.54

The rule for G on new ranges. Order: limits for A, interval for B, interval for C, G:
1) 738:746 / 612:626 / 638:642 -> 1.28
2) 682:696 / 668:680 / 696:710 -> 1.55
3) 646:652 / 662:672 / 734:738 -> 1.65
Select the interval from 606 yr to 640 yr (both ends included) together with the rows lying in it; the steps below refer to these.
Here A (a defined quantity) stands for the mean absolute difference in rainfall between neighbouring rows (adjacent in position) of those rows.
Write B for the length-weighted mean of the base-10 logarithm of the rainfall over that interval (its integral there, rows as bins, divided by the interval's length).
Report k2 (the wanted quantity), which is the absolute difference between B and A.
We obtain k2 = 0.5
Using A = 0.74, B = 1.21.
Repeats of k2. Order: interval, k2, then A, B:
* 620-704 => 0.2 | 0.90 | 1.10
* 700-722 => 0.7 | 0.59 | 1.26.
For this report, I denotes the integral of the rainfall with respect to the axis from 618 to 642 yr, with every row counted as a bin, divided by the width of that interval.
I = 17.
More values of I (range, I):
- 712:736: 20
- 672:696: 13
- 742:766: 21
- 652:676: 8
